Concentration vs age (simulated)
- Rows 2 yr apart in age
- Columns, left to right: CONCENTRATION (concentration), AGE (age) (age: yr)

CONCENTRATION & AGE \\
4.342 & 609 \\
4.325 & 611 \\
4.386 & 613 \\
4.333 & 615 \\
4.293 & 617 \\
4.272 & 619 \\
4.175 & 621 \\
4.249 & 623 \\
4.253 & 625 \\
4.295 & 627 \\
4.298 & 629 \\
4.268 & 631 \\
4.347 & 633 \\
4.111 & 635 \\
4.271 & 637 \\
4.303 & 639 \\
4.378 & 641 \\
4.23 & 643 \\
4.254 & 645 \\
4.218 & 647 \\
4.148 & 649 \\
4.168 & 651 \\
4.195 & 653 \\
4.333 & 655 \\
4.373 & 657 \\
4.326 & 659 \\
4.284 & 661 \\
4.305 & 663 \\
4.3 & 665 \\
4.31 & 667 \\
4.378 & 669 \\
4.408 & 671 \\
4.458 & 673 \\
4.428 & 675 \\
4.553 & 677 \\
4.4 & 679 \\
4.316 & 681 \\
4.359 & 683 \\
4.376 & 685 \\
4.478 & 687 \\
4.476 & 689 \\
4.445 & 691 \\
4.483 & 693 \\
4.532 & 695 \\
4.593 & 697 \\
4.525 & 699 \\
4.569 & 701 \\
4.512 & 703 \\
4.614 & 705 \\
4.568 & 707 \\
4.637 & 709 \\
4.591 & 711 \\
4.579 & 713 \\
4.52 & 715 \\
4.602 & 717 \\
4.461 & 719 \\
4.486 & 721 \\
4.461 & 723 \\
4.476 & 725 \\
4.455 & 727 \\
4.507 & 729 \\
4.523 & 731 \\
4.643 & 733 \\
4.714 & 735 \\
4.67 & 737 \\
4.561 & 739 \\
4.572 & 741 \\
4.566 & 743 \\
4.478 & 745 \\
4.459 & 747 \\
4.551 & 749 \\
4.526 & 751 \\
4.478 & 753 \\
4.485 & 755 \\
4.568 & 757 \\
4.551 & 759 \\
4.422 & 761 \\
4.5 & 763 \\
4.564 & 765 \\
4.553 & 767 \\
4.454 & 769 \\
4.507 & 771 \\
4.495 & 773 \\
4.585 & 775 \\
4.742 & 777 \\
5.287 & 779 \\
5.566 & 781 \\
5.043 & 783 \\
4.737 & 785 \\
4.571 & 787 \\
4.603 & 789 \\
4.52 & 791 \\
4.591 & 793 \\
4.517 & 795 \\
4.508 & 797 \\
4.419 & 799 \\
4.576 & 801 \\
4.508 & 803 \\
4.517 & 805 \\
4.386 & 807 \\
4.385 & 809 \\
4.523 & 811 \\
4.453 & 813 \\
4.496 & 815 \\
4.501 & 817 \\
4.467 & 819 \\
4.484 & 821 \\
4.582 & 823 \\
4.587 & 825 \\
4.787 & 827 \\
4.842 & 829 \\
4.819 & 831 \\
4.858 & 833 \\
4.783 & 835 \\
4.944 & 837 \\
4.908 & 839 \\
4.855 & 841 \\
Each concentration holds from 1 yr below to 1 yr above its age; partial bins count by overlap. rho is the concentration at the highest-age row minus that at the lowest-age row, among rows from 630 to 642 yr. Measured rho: 0.11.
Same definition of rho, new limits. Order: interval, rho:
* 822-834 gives 0.28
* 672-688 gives 0.02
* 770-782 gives 1.06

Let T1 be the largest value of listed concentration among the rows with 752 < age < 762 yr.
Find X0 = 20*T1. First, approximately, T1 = 4.568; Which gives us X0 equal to 91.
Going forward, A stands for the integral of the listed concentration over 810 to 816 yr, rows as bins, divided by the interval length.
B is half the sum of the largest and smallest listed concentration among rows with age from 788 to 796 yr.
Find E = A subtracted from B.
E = 0.069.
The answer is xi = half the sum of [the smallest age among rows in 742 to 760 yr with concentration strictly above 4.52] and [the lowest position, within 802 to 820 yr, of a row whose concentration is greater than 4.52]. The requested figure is 777 yr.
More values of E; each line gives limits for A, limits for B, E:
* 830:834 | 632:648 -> -0.594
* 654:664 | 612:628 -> -0.044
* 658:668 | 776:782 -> 0.849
